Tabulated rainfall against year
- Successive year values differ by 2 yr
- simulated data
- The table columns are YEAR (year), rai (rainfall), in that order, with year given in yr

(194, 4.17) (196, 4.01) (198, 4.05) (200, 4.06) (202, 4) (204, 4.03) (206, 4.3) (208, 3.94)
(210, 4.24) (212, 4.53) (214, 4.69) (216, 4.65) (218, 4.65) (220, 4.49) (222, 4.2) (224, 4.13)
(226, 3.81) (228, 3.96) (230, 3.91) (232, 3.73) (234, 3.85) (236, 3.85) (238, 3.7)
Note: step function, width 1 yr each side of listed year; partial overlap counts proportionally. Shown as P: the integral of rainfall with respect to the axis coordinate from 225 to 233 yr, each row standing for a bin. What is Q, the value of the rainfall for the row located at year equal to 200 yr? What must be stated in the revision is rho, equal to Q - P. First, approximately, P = 31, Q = 4.06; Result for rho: -27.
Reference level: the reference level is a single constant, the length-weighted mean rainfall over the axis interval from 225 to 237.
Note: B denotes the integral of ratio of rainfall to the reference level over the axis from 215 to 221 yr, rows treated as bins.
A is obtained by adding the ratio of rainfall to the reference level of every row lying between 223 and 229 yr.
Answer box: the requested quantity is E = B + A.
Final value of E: 10.3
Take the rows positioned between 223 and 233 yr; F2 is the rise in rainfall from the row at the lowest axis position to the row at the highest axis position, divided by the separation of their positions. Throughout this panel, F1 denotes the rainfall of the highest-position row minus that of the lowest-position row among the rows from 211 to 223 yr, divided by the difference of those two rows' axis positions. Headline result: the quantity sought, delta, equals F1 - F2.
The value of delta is 0.02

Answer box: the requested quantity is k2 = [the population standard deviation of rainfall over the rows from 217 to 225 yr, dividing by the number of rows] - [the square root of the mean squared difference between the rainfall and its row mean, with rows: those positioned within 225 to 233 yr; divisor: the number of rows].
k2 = 0.12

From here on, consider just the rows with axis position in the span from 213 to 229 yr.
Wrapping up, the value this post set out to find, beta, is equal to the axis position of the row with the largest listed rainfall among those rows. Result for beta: 214 yr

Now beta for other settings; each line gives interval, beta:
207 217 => 214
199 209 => 206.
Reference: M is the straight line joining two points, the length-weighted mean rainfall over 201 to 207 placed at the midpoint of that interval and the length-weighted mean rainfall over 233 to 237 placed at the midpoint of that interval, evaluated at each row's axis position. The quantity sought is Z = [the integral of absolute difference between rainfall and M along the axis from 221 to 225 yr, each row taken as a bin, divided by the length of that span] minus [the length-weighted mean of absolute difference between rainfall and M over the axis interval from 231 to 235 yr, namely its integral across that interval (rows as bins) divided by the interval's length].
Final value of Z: 0.14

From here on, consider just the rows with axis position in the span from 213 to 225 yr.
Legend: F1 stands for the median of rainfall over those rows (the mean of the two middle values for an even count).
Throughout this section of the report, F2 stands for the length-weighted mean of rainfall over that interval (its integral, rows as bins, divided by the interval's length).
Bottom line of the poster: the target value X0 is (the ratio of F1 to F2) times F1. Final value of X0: 4.67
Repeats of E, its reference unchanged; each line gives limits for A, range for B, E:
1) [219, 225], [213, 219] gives 10.6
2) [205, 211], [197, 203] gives 9.5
